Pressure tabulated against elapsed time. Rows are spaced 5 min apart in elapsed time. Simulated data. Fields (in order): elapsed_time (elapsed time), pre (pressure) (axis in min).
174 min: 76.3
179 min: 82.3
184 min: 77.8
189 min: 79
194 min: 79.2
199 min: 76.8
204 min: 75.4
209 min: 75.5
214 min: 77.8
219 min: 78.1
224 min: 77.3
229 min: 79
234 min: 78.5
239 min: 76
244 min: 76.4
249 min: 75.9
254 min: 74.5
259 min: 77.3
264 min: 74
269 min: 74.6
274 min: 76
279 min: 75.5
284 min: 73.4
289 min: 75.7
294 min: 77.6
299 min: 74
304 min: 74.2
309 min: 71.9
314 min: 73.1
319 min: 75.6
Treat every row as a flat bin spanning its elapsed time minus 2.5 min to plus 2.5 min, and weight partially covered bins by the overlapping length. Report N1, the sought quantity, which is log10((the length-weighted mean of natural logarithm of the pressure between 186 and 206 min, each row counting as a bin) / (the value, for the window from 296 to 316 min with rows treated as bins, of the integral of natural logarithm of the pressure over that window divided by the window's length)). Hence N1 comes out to 0.0056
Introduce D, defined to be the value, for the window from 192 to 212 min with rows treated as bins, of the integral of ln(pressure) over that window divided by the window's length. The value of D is 4.340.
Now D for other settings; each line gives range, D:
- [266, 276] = 4.320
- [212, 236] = 4.358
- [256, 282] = 4.323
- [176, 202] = 4.368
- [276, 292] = 4.317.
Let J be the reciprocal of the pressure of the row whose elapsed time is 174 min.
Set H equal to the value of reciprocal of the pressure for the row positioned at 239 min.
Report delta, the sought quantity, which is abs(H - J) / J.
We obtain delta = 0.004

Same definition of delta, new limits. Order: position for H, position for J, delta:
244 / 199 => 0.005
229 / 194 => 0.003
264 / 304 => 0.003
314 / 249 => 0.038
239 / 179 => 0.083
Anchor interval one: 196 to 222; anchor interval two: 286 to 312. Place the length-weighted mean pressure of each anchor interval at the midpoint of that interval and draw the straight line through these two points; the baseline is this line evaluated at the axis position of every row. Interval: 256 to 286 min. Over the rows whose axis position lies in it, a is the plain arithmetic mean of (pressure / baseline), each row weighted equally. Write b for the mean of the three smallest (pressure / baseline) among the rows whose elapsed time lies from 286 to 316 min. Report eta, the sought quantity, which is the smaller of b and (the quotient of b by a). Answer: 0.981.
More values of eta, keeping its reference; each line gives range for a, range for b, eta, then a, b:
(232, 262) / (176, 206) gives 0.987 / 1.007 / 0.99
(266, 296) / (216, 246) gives 1.000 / 1.006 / 1.01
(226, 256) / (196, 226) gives 0.978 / 1.009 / 0.99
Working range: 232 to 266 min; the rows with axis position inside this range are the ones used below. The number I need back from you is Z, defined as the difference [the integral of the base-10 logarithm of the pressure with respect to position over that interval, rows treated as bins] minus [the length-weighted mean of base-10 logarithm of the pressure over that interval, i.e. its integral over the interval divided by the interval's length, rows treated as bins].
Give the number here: 62.1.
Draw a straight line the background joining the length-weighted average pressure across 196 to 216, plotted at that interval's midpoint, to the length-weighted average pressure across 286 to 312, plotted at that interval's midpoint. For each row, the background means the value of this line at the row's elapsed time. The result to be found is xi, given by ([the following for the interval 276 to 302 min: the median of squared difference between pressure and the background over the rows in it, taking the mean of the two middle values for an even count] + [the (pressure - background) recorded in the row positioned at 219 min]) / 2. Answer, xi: 1.4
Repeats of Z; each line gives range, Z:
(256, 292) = 65.7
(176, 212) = 66.2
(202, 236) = 62.3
